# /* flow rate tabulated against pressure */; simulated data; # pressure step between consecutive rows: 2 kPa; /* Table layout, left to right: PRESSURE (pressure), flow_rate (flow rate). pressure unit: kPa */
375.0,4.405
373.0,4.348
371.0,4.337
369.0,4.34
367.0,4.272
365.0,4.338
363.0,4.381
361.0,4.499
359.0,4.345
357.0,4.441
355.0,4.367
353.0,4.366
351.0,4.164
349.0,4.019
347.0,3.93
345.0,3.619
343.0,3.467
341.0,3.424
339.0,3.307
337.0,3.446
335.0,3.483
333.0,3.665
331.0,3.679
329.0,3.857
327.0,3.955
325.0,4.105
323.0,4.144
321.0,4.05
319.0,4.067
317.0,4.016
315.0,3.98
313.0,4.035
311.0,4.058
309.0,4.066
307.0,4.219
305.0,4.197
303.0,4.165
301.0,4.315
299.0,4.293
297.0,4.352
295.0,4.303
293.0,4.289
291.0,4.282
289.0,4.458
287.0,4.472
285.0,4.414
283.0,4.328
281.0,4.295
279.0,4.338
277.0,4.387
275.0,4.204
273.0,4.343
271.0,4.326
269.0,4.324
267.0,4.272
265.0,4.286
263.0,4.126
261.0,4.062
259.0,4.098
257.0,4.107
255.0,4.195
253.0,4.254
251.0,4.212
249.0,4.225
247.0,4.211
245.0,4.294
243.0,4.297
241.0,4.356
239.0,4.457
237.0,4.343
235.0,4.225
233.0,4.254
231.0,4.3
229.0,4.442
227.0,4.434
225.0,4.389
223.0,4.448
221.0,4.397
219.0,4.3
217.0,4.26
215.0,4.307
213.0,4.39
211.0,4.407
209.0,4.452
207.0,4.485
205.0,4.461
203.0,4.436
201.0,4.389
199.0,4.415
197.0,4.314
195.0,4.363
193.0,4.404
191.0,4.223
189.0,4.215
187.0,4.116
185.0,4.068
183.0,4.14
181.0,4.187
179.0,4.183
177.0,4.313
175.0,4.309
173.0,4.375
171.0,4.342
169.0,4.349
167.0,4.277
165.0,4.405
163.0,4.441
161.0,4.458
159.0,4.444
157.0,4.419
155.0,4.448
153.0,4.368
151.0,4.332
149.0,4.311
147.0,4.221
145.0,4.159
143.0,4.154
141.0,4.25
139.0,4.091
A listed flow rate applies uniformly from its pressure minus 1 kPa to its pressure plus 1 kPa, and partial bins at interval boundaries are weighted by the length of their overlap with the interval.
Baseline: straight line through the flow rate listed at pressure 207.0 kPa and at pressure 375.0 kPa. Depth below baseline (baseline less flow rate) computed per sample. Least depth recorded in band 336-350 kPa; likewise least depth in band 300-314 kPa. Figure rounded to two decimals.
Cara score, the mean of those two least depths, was 0.26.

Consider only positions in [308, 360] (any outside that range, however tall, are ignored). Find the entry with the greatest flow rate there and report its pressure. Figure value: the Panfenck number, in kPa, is 357.0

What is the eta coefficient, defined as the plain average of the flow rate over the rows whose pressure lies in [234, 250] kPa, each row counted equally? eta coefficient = 4.30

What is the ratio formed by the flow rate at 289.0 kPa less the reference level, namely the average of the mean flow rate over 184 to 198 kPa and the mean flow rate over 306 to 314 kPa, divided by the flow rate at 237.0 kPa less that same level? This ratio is 1.7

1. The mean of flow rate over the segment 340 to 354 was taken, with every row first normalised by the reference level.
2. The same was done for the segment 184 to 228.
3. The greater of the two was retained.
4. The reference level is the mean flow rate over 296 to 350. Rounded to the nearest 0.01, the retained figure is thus 1.11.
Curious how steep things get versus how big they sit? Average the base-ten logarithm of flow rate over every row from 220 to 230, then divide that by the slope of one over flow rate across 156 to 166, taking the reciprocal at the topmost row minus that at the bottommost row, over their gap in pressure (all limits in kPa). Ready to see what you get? 7181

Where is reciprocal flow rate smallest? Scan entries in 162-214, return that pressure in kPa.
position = 207.0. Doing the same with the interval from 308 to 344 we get 323.0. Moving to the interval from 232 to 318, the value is 287.0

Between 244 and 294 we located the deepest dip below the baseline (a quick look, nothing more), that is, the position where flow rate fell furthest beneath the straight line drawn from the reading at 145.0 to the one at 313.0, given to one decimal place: 261.0 kPa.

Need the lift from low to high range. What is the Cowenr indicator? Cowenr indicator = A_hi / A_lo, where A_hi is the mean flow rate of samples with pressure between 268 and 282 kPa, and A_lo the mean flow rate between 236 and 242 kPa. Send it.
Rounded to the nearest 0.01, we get 0.98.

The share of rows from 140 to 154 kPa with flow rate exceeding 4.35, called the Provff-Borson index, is 0.1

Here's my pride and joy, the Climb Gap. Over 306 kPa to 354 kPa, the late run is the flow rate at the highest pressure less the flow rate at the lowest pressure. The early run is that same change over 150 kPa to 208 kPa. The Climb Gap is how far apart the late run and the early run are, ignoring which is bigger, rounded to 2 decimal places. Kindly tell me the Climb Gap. 0.01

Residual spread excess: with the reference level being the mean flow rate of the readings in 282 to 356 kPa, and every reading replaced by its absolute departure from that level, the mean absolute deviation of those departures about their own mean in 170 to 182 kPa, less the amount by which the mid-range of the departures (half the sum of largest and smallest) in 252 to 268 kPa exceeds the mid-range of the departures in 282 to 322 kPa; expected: 0.15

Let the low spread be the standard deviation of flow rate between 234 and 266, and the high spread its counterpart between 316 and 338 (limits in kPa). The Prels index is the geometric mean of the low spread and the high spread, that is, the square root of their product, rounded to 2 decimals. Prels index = 0.16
